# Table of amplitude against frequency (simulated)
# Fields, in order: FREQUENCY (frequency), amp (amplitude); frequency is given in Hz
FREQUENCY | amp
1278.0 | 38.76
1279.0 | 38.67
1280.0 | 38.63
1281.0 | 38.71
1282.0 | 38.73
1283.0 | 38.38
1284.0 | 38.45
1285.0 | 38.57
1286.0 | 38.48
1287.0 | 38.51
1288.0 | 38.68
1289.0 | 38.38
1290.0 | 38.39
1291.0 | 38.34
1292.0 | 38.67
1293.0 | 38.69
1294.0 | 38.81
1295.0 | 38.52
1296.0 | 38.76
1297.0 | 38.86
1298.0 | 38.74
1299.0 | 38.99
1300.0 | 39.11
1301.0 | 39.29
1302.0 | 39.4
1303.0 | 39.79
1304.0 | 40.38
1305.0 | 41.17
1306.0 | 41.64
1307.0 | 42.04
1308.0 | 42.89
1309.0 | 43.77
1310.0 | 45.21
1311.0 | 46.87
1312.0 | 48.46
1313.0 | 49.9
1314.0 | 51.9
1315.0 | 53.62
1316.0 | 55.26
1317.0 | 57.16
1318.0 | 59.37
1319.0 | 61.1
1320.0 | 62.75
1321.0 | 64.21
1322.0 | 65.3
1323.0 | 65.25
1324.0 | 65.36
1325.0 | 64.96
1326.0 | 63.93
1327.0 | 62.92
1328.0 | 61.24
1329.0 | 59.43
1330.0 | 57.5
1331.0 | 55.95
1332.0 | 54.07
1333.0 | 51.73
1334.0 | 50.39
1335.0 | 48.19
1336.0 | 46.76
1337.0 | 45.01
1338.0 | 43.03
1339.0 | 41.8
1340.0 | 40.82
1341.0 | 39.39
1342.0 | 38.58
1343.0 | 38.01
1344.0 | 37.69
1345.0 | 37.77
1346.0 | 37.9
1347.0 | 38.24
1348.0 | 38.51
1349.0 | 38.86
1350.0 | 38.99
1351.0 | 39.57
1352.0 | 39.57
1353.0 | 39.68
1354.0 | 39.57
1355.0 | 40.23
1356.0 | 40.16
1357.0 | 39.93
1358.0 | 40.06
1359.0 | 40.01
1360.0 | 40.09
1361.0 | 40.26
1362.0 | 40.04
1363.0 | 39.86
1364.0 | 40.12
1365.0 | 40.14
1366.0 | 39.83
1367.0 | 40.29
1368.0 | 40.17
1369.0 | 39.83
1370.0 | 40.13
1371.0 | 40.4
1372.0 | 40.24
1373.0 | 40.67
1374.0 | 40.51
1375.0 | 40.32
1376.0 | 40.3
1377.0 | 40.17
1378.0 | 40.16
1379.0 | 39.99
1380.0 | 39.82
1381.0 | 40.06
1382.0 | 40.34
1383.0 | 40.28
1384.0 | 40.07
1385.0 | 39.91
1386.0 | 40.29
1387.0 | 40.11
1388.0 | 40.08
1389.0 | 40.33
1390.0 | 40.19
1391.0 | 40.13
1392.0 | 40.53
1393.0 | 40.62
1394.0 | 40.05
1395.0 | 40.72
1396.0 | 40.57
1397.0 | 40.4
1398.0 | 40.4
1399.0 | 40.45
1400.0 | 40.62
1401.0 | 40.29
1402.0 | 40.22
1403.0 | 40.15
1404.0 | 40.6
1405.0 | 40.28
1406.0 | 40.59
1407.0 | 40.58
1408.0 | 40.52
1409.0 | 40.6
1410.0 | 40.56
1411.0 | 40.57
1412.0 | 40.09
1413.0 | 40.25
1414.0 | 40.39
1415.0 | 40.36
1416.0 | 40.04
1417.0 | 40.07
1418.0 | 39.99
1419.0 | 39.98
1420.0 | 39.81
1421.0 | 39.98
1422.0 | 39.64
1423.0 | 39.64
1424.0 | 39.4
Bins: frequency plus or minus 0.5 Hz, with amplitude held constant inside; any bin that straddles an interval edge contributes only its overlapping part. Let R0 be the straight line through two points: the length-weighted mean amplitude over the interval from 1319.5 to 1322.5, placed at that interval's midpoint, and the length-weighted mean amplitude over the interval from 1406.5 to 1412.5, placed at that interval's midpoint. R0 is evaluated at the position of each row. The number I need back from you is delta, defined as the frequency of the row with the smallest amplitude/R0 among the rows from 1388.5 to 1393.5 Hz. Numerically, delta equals 1389.0 Hz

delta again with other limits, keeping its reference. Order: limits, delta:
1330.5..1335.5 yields 1335.0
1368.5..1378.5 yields 1369.0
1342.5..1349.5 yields 1344.0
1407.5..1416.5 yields 1408.0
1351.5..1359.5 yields 1352.0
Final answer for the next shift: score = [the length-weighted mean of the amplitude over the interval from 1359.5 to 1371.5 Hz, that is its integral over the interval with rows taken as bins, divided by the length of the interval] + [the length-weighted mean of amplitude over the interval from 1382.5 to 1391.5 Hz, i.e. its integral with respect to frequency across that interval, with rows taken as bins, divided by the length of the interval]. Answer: 80.3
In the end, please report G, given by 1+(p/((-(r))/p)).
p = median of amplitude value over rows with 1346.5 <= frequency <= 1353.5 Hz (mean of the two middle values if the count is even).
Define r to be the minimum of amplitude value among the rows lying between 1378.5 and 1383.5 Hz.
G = -37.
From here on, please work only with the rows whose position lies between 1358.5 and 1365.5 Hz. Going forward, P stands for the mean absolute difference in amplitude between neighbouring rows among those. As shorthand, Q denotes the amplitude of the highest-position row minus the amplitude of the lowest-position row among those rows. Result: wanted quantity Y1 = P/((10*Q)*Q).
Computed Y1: 0.92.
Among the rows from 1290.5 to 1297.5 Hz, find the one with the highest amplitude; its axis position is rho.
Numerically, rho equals 1297.0 Hz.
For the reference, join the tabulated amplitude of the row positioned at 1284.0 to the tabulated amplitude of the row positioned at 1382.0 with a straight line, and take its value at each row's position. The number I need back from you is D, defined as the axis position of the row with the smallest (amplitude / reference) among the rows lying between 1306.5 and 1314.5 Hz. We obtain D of 1307.0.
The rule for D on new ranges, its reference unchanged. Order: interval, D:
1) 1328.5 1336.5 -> 1336.0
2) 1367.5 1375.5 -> 1369.0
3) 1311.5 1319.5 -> 1312.0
